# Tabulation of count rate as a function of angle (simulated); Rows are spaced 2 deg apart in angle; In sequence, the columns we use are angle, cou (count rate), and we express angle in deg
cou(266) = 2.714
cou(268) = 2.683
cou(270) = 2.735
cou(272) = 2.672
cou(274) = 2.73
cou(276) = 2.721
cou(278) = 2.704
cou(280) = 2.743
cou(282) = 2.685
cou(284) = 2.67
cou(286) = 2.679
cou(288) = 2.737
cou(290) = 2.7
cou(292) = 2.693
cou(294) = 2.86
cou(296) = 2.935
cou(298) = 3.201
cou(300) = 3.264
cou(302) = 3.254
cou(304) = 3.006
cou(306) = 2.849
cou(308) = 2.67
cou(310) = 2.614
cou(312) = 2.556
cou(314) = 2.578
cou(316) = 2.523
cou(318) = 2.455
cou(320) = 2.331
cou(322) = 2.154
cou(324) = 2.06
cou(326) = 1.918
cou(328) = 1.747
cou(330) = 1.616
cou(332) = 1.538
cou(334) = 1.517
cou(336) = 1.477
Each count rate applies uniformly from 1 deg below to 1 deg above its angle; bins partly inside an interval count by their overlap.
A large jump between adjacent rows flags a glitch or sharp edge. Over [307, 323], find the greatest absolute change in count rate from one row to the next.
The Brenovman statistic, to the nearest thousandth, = 0.177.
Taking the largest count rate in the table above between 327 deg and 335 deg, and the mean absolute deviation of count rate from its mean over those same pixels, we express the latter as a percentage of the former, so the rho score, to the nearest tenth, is 4.4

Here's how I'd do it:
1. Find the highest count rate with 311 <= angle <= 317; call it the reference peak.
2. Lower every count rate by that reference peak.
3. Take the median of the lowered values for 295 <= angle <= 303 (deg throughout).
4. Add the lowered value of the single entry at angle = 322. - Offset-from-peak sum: 0.23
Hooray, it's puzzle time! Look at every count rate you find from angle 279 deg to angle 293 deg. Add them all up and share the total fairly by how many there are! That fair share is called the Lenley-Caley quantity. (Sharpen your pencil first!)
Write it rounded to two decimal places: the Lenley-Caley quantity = 2.70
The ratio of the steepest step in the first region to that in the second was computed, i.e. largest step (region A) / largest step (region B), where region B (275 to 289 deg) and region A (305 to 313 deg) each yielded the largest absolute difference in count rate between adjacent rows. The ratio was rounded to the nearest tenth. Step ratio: 3.1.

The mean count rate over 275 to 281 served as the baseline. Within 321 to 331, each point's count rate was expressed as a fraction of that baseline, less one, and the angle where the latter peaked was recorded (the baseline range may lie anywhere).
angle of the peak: 322 deg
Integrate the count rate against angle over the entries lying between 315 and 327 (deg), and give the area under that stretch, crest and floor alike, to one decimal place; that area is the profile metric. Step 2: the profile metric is 26.9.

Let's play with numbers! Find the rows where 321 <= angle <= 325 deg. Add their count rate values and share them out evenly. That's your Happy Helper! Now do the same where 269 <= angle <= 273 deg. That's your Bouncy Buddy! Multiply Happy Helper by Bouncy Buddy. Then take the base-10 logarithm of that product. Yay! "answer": 0.76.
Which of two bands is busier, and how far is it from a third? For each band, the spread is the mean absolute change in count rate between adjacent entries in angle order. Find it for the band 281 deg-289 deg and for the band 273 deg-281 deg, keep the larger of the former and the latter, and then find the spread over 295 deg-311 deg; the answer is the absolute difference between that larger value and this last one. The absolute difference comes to 0.11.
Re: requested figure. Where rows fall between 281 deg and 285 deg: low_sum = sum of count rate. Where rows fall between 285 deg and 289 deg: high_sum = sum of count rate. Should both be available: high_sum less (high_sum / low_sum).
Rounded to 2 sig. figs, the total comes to 4.4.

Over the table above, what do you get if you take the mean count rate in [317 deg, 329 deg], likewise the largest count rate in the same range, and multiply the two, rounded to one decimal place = 5.2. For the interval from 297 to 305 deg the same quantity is 10.4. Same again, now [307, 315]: 7.0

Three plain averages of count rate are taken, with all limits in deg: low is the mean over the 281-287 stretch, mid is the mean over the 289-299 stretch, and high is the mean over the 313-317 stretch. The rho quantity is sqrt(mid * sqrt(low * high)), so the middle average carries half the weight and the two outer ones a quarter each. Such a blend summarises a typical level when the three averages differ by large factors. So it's 2.7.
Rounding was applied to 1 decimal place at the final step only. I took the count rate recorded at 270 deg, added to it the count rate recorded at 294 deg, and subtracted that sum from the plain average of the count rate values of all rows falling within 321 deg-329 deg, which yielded -3.6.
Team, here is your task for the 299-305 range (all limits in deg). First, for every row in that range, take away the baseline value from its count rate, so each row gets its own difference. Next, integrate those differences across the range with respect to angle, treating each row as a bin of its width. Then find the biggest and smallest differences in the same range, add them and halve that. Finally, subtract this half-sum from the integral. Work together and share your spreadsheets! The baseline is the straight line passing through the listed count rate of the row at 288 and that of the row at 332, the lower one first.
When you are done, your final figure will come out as 4.1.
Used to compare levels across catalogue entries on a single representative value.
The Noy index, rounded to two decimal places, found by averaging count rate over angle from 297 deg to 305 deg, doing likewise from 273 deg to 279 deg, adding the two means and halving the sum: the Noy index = 2.95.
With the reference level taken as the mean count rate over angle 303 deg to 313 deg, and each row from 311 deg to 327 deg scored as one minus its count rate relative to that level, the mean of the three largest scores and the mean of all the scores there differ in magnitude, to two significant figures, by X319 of 0.10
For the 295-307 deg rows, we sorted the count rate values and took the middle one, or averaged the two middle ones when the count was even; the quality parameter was 3.10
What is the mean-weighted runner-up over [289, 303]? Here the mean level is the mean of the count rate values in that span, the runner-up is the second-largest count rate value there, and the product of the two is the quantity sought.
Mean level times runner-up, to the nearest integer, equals 10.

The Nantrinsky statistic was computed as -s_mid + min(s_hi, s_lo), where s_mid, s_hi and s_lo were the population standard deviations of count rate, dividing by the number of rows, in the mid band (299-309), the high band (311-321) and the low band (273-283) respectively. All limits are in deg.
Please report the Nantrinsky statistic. -0.21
